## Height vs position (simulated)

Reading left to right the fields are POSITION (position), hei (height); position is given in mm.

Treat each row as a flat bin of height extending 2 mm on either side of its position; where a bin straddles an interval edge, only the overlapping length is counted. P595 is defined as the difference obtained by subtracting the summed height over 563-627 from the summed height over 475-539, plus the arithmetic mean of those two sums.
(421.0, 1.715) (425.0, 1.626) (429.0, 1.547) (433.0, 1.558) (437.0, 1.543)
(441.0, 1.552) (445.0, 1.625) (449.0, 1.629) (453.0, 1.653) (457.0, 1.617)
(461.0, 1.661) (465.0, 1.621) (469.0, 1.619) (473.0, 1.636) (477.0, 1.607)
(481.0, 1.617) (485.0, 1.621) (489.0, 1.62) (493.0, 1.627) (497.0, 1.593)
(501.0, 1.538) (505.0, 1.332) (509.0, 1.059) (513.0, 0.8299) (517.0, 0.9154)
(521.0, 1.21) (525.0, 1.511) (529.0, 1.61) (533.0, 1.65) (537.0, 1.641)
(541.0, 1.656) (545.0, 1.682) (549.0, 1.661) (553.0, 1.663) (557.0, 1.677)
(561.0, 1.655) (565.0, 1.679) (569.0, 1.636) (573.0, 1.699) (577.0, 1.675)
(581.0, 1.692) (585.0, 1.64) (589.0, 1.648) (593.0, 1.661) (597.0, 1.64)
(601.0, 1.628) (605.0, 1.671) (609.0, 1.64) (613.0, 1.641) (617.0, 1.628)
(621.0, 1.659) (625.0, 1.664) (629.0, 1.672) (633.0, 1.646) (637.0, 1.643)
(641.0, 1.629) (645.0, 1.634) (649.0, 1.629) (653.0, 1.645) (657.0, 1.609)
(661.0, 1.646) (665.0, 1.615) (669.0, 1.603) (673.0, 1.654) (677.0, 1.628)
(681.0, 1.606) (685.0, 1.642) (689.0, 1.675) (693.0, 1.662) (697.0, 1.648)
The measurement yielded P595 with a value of 21.2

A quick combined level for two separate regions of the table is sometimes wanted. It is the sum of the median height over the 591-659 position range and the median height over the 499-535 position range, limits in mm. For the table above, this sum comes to 2.97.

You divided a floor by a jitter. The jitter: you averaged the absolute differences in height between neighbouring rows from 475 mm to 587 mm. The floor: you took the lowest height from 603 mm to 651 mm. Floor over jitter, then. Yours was 22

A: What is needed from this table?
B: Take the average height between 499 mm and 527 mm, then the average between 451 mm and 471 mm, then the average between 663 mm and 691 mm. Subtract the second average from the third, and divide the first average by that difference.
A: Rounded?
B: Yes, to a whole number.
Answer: -512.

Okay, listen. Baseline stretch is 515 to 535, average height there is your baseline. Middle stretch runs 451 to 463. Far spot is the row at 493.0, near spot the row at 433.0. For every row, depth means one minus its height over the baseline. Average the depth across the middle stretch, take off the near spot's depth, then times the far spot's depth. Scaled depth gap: 0.011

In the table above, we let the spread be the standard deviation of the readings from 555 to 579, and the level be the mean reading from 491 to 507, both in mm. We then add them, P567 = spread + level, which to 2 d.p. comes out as 1.54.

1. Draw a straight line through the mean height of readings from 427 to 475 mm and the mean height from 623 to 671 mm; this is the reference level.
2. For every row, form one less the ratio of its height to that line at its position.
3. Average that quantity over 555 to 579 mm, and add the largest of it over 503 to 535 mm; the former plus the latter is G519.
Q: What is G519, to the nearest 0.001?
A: 0.457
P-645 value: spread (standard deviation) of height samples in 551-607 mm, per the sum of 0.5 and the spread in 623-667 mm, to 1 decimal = 0.0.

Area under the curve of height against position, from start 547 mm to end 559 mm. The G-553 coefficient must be 20.0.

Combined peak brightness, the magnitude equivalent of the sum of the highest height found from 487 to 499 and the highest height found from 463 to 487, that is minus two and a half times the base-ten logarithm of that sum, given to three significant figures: -1.28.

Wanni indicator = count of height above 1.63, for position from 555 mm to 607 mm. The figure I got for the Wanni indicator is 12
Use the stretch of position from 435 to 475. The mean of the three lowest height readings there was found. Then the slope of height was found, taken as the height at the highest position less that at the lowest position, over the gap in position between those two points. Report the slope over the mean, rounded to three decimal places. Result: 0.002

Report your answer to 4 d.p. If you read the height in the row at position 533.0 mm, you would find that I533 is 1.6500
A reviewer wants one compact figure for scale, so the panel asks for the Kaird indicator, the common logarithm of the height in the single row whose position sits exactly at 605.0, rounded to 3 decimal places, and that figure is 0.223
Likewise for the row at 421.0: 0.234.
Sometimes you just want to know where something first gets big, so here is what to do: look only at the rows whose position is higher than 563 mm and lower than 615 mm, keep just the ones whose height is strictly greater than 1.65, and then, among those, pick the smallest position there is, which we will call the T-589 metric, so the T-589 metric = 565.0 mm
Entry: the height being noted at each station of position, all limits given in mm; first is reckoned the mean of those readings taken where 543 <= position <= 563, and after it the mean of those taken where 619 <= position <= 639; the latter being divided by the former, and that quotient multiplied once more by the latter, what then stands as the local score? 1.65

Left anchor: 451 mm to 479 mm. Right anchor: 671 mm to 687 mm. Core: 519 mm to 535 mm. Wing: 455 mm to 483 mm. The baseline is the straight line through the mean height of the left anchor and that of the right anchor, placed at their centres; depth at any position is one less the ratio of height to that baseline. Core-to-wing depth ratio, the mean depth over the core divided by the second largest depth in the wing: 10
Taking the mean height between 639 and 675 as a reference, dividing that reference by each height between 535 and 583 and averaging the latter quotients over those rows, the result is 0.98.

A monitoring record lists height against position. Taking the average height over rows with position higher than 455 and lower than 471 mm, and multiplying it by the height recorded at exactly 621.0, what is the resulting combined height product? 2.70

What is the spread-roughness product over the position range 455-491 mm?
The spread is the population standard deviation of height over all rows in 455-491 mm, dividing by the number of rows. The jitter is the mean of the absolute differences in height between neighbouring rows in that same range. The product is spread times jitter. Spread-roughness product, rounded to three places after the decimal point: 0.000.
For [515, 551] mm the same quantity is 0.025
